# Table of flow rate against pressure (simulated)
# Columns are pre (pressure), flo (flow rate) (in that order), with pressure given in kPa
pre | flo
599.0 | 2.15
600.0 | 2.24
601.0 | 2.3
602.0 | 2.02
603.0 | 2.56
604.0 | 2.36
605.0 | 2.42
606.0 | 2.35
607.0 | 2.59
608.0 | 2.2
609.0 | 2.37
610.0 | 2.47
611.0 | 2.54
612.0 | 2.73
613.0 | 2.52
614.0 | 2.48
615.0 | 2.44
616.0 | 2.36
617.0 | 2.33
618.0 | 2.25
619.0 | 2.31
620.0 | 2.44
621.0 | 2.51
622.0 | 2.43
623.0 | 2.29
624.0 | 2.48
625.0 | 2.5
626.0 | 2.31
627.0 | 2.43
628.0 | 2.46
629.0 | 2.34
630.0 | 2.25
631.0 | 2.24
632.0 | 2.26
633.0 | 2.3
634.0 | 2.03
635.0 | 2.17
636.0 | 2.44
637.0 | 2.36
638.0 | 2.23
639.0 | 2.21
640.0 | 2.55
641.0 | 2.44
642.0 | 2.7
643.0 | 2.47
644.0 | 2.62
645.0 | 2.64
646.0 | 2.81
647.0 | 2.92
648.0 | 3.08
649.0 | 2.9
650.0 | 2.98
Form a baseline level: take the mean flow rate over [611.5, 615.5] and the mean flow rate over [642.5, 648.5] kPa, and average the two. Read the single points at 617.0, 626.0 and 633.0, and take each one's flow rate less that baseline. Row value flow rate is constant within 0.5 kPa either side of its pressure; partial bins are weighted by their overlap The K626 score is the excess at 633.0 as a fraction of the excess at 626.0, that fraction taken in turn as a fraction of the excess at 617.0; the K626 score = -3.2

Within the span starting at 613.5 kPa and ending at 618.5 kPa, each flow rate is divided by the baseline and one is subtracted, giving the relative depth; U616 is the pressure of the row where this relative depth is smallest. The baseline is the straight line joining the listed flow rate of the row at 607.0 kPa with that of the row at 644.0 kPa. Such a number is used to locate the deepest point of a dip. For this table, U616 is 618.0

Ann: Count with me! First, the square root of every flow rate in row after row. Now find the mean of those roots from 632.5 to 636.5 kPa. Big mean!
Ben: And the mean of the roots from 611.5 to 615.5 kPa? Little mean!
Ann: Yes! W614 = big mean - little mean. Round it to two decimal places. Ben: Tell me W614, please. -0.10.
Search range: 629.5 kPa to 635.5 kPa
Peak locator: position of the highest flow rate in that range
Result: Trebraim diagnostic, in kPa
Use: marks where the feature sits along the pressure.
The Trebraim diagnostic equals 633.0 kPa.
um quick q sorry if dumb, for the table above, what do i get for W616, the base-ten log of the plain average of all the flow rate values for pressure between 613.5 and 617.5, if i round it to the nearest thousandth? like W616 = 0.381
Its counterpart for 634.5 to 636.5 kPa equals 0.363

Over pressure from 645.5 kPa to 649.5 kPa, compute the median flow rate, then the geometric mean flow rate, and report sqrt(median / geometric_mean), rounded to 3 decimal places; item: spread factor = 0.997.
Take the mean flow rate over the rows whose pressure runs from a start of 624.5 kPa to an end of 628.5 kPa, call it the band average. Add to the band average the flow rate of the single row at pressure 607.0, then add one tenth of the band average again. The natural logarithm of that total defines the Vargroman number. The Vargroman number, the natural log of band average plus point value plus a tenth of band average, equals 1.66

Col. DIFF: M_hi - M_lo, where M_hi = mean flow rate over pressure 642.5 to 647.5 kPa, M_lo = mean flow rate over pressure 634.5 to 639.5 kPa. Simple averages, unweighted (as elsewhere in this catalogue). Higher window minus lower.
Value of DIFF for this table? 0.41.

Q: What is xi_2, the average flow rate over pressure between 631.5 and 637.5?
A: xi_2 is 2.26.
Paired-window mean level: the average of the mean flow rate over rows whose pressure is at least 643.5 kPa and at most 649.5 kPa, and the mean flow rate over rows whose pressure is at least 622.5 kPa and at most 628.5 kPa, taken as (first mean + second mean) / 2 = 2.62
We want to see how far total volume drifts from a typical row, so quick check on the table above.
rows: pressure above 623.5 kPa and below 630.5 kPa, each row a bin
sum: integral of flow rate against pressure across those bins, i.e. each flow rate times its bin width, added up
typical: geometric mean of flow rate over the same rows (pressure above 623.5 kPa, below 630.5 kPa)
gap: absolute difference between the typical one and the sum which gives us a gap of 14.4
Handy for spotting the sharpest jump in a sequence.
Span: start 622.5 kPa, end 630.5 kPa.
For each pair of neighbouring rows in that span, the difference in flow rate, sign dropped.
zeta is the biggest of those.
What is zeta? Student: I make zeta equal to 0.19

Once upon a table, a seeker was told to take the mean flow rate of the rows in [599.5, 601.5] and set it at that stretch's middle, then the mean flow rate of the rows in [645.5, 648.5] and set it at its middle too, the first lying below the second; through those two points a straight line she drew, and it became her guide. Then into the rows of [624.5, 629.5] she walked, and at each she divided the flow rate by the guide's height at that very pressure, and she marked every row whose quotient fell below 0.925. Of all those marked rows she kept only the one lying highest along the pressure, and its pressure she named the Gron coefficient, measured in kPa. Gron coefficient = 629.0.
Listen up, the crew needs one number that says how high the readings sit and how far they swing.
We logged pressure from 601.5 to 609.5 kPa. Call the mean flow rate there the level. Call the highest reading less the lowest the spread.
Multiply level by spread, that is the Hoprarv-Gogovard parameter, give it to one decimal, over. 1.3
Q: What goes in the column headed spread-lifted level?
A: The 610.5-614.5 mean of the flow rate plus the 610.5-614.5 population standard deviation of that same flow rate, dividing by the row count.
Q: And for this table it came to 2.66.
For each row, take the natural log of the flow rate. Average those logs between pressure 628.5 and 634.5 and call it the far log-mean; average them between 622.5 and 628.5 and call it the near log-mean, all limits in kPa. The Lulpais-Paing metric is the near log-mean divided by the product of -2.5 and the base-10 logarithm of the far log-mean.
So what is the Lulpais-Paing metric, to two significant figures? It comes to 3.7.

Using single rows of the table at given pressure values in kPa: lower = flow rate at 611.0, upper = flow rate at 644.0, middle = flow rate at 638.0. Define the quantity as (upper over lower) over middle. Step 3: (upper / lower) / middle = 0.46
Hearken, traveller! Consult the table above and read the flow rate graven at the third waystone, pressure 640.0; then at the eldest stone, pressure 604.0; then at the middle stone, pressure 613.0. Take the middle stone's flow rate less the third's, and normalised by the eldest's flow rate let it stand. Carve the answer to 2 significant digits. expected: -0.013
